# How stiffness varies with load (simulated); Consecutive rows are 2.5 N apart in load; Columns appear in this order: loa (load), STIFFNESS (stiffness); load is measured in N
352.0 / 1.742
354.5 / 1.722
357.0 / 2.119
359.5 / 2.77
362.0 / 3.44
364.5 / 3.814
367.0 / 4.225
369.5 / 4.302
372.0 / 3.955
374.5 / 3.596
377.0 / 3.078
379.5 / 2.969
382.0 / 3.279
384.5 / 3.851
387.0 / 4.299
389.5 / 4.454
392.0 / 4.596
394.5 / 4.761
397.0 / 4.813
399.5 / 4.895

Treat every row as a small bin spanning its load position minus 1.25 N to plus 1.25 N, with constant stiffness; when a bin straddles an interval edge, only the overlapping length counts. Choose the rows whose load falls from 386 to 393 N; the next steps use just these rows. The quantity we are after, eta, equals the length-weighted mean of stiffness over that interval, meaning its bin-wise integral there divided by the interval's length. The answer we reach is 4.4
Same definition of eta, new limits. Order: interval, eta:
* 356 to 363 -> 2.8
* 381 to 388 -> 3.8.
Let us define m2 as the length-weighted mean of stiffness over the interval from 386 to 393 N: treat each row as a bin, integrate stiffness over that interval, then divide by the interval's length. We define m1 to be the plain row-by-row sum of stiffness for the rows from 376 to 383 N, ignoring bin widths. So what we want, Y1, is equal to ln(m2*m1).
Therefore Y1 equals 3.73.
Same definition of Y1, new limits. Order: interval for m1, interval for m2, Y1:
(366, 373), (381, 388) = 3.86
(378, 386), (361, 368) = 3.65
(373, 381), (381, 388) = 3.60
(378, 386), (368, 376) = 3.68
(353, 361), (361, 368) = 3.23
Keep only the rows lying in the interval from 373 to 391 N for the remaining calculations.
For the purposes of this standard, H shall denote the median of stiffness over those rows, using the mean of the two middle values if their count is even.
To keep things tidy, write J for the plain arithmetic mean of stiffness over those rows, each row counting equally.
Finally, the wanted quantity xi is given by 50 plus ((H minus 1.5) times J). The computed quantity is 57.6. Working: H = 3.6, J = 3.65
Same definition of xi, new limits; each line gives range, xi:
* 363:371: 61.2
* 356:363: 53.5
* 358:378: 58.0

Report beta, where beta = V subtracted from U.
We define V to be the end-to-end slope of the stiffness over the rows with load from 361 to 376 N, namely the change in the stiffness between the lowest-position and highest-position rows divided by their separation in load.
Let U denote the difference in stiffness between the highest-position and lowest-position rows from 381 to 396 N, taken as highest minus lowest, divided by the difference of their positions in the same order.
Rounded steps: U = 0.12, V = 0.01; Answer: 0.11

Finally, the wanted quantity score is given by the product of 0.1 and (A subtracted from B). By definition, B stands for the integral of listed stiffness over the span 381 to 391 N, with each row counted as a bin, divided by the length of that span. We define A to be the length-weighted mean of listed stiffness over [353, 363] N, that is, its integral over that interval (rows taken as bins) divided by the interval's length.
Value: 0.15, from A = 2.47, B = 4.0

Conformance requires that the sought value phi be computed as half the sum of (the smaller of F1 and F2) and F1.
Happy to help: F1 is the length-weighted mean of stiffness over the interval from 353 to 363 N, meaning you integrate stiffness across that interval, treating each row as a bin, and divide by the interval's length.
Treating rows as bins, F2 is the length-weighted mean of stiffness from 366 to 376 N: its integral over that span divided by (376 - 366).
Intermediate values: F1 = 2.5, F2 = 4.0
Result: 2.47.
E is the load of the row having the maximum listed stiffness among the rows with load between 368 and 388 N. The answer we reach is 369.5 N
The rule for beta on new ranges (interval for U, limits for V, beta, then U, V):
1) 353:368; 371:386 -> 0.21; 0.20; -0.01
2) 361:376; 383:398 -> -0.06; 0.01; 0.08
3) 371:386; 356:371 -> -0.18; -0.01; 0.17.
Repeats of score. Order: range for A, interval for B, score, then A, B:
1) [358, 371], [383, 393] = 0.06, 3.68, 4.3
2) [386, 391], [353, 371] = -0.12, 4.39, 3.2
